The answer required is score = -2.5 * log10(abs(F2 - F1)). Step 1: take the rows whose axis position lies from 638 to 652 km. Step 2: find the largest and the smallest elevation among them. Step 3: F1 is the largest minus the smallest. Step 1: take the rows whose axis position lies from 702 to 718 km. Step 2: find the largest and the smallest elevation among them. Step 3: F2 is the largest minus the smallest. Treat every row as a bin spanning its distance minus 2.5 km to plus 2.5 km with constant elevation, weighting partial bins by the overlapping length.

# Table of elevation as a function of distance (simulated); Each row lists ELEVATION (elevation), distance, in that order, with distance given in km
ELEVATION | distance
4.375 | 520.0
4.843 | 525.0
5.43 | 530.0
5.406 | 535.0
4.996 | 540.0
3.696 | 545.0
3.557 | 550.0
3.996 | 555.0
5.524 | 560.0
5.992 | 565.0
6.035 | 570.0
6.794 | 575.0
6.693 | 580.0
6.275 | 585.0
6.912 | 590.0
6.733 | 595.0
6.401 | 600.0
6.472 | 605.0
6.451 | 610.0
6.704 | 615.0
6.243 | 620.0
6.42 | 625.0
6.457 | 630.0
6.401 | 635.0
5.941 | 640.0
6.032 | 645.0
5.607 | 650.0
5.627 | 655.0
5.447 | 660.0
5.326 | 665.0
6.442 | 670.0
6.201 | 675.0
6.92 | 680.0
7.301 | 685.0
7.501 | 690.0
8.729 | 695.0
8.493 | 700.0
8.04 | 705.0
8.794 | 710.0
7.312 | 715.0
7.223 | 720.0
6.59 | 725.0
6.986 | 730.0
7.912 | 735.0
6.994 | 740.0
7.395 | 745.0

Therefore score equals -0.1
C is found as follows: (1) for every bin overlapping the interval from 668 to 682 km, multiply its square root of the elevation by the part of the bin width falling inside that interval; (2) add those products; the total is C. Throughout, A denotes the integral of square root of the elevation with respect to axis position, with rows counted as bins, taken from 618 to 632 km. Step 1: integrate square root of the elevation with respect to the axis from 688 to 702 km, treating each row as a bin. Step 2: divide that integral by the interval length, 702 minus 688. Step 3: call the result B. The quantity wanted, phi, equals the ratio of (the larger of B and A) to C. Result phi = 0.99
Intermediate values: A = 35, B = 2.87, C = 35.7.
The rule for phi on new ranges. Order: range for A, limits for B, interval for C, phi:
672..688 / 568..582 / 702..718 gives 0.92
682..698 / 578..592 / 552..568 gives 1.24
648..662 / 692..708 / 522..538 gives 0.91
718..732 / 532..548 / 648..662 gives 1.12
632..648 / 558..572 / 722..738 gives 0.92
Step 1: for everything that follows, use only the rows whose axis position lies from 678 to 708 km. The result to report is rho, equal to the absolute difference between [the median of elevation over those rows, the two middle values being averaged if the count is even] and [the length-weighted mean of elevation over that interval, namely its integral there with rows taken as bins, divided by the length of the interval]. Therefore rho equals 0.09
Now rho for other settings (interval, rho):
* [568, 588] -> 0.01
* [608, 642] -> 0.04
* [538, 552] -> 0.37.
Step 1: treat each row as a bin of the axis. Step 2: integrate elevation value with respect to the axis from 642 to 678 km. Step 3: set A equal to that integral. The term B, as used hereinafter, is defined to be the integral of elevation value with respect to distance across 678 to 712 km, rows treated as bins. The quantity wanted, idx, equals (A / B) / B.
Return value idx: 0.0029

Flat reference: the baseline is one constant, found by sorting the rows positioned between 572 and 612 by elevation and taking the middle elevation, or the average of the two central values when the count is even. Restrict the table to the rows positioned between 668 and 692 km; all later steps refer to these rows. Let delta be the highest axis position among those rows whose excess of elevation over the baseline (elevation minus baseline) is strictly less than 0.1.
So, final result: 675.0 km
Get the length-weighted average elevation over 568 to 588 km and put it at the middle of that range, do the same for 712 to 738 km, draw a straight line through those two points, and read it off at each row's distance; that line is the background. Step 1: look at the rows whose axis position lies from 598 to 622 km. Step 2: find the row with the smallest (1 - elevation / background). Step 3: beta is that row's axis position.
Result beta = 615.0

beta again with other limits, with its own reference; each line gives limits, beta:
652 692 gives 690.0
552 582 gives 575.0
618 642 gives 630.0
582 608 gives 590.0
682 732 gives 695.0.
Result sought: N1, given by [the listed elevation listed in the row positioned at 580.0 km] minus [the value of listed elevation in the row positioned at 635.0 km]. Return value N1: 0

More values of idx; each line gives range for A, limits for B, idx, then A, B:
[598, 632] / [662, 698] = 0.0035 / 219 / 249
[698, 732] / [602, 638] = 0.0048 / 259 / 232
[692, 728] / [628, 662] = 0.0070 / 283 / 202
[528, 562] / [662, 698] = 0.0025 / 158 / 249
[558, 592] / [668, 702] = 0.0034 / 215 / 250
